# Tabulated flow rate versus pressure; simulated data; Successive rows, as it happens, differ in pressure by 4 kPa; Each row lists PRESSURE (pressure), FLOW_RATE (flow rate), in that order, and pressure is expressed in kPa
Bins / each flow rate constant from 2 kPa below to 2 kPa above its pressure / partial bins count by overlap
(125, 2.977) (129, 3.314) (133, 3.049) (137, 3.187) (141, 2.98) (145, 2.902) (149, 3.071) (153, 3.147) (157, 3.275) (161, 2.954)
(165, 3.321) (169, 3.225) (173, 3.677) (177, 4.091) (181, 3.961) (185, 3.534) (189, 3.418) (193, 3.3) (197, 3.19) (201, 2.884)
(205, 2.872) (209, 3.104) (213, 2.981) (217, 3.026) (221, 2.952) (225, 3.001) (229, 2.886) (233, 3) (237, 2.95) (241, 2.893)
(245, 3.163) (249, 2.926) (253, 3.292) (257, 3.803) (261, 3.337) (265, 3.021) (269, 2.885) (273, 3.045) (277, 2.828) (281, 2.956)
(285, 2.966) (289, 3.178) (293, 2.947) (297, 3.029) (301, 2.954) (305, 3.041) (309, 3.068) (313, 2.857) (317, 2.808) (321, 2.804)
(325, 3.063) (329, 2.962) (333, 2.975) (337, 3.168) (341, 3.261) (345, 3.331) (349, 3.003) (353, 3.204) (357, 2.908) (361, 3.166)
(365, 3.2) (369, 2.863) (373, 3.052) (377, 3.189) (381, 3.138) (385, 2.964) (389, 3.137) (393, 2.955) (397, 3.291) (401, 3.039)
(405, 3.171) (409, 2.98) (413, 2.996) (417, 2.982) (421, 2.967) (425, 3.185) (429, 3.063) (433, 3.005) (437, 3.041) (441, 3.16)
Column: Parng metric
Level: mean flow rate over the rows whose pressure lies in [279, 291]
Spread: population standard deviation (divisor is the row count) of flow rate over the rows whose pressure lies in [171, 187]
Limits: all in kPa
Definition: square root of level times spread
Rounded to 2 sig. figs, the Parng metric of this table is 0.82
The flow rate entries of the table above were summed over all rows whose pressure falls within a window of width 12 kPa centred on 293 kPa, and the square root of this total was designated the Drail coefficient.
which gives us 3.0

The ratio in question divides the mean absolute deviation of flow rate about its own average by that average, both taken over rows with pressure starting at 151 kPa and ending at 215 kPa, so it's 0.081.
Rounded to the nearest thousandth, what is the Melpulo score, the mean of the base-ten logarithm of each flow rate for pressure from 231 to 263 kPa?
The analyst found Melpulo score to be 0.499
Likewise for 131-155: 0.485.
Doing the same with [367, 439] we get 0.485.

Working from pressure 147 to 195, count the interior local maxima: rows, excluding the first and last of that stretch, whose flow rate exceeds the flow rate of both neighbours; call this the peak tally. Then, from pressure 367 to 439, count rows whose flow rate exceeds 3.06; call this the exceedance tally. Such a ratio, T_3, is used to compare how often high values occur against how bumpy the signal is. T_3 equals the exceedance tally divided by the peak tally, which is 2.3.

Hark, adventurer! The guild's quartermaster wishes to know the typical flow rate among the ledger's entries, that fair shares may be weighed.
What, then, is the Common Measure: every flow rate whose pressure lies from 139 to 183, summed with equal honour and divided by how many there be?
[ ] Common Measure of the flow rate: 3.33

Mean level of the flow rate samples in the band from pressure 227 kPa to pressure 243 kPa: 2.93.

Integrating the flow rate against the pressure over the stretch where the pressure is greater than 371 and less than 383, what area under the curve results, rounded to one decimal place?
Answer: 37.5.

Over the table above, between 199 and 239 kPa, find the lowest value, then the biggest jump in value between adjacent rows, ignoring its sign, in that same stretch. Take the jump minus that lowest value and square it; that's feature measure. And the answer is 7.0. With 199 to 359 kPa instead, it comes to 5.3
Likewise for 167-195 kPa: 7.7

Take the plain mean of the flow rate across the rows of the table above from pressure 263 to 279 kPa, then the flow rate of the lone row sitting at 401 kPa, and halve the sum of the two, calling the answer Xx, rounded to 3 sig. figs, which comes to 2.99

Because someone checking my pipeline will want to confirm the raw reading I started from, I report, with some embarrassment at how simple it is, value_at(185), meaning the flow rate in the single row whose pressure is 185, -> 3.534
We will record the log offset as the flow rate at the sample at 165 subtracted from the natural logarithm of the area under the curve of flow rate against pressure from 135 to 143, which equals -0.12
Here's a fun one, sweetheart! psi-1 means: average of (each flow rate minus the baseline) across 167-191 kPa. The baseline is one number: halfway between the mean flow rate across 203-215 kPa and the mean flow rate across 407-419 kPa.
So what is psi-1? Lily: 0.67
